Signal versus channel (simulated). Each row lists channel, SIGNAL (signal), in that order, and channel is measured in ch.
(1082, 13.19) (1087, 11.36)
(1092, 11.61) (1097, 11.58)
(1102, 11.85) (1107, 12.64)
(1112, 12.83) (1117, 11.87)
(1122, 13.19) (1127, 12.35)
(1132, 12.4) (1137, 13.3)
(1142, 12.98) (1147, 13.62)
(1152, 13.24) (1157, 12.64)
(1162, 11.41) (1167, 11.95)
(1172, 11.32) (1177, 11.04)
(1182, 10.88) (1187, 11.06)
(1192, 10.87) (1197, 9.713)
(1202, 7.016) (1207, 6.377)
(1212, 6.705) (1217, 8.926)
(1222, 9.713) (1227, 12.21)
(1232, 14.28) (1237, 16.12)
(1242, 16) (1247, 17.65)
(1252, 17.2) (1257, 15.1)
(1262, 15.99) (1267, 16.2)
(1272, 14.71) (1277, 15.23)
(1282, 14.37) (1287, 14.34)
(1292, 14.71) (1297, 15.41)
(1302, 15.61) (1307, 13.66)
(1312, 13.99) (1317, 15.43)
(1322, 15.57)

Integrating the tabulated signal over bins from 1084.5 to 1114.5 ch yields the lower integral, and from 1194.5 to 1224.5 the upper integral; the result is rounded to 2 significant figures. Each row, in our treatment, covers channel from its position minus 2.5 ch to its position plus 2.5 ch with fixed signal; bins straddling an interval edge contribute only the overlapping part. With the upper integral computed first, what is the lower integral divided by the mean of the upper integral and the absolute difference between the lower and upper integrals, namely 2.0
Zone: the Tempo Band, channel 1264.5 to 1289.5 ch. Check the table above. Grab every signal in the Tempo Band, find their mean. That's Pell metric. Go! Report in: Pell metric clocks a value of 15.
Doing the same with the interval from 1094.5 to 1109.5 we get 12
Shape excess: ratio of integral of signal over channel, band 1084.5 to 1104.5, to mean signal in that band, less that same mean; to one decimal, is 8.4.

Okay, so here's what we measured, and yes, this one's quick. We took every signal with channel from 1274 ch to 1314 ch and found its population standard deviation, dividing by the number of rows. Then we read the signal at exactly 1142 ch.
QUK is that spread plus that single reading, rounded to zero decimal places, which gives 14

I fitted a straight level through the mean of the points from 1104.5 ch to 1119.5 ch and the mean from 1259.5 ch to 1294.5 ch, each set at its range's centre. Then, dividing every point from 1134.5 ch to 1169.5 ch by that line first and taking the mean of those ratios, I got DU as 0.97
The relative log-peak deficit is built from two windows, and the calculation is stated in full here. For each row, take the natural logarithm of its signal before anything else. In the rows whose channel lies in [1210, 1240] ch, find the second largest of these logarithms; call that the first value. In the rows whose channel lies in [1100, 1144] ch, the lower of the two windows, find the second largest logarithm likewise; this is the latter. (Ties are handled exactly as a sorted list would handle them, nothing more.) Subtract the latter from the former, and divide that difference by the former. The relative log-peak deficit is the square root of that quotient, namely 0.17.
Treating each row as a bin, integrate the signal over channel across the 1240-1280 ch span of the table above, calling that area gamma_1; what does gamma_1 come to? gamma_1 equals 640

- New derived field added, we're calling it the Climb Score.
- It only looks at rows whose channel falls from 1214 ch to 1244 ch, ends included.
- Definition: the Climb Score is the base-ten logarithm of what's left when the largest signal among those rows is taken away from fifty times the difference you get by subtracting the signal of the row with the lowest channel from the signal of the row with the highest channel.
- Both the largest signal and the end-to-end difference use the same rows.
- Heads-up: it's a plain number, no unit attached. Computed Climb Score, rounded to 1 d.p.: 2.5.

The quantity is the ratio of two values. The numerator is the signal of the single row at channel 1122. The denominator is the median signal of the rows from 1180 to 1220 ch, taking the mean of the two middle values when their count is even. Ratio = 1.42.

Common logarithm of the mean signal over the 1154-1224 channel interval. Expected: 1.00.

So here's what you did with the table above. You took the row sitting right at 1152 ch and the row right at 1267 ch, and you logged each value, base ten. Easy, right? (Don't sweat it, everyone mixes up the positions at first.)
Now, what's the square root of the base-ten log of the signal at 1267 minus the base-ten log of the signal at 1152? 0.30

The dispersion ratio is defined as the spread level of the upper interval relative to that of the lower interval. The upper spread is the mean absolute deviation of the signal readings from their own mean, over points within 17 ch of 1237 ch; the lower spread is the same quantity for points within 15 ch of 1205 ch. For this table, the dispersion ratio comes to 1.5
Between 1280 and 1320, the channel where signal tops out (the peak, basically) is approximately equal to 1302 ch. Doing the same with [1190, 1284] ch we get 1247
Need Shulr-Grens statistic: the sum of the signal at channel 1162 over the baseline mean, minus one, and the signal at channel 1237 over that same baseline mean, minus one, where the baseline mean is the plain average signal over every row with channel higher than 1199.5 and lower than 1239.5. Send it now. 0.71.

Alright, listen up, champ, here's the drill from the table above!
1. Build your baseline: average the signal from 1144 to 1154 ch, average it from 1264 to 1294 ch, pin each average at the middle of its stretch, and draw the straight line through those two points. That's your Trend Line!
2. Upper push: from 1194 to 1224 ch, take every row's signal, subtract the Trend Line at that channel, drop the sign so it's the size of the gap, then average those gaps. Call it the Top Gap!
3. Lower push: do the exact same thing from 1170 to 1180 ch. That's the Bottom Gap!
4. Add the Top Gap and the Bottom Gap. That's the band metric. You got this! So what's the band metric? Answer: 8.6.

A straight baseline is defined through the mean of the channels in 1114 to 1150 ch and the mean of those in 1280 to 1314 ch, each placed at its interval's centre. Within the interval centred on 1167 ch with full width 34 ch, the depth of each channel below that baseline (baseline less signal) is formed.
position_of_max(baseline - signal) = 1182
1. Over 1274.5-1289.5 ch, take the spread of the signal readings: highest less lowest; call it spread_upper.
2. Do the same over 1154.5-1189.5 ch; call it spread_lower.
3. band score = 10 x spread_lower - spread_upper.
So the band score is 16.7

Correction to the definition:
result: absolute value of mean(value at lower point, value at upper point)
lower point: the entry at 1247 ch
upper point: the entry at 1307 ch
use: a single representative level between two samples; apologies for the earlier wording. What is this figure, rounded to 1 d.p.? 15.7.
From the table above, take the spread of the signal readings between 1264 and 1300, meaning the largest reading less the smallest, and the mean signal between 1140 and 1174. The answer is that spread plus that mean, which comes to 14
